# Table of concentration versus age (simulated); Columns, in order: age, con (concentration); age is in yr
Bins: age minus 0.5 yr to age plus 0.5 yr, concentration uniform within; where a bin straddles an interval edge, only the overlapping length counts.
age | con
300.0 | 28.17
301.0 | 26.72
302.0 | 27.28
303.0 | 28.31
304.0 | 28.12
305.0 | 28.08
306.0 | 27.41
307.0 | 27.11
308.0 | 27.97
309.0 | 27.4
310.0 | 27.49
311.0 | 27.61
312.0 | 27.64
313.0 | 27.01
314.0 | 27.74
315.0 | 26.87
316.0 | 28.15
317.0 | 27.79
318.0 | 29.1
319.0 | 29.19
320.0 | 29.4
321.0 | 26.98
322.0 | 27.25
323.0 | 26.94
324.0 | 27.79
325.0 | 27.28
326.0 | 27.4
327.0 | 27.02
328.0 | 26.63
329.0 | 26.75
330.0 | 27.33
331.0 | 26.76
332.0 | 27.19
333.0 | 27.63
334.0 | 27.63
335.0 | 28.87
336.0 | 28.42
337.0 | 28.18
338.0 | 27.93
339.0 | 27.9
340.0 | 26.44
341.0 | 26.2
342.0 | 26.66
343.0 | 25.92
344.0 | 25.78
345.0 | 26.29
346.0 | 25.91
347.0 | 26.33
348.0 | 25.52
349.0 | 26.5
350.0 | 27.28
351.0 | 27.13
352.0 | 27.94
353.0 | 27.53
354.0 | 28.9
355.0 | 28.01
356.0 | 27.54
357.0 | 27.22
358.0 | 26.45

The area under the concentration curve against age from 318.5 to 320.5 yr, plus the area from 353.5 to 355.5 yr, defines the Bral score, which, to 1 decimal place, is 115.5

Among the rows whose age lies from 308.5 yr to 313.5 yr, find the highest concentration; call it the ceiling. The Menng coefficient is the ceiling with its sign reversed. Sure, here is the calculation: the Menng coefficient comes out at -27.6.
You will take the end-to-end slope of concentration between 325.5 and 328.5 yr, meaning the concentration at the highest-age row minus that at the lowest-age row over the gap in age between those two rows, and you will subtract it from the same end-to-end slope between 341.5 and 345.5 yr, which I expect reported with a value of 0.26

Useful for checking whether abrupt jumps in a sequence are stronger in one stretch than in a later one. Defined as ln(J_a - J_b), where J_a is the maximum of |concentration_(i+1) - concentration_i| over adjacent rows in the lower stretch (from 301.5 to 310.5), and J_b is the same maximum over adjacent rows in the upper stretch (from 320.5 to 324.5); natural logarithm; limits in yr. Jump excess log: -1.71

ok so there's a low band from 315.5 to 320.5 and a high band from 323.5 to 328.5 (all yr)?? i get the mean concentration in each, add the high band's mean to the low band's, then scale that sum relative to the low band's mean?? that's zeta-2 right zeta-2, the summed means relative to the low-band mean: 1.95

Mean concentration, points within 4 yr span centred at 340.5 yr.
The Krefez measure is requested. 26.8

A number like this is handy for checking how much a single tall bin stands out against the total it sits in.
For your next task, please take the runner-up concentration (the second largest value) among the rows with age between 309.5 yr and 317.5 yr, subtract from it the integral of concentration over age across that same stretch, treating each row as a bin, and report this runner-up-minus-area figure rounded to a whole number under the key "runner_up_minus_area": -193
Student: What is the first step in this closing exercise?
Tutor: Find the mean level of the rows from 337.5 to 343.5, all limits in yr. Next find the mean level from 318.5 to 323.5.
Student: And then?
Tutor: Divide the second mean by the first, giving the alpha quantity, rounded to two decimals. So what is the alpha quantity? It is 1.04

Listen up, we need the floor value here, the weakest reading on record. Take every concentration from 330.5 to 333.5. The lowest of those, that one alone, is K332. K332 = 26.76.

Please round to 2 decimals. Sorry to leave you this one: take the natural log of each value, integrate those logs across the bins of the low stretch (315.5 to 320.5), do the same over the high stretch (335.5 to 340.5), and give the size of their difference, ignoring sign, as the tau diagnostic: 0.17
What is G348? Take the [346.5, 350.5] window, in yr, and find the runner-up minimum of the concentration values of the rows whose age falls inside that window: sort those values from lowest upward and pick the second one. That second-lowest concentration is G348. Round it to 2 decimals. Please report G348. 26.33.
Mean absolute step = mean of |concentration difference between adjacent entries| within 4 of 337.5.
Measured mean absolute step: 0.56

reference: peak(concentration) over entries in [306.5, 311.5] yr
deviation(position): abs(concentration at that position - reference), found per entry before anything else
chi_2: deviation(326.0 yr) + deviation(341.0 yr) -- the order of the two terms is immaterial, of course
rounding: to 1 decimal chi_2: 2.3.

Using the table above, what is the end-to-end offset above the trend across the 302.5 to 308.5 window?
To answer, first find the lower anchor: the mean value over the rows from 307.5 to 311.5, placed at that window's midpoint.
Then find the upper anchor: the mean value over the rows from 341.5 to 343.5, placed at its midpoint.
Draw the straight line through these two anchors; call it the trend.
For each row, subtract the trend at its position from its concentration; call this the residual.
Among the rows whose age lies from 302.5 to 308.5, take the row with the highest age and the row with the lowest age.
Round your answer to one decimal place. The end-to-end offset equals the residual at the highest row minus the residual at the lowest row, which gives -0.1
